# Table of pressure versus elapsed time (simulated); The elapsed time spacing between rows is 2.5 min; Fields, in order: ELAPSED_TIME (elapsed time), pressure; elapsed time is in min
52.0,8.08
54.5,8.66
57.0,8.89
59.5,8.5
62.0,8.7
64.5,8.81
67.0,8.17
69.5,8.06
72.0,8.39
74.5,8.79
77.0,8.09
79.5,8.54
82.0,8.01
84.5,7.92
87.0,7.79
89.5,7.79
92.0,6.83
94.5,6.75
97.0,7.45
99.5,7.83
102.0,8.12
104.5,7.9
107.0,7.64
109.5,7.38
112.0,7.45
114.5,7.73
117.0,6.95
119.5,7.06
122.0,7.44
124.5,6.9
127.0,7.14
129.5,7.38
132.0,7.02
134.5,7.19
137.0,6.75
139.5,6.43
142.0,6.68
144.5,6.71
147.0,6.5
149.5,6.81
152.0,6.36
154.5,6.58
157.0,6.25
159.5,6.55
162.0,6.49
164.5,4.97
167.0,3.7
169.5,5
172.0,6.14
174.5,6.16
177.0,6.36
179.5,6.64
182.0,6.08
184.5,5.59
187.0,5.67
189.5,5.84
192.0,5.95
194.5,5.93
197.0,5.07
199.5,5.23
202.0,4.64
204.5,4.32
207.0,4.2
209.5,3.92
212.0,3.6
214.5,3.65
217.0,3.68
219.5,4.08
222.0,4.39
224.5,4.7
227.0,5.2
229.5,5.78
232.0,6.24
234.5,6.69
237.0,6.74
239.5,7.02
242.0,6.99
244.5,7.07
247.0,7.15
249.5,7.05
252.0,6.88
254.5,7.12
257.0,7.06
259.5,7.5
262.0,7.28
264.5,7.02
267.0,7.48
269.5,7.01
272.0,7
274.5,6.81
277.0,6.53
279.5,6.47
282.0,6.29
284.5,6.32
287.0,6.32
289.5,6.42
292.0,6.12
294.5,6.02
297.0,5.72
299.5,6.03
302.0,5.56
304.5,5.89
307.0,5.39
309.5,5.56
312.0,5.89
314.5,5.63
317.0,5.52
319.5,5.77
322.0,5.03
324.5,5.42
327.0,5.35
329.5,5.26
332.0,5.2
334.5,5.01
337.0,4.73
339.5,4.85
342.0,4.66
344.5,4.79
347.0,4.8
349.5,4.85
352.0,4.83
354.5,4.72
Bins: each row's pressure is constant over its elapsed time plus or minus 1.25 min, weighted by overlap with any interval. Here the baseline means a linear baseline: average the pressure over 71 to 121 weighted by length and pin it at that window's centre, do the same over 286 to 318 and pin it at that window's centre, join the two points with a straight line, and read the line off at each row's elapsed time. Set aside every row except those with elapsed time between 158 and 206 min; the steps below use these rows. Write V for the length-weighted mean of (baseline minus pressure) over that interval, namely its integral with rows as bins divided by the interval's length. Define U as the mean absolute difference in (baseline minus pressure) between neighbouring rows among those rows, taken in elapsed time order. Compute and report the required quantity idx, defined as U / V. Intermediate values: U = 0.51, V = 1.3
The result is 0.4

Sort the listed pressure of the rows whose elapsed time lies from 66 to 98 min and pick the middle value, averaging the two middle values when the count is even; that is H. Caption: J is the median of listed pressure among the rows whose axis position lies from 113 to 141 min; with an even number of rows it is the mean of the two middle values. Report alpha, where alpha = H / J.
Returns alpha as 1.13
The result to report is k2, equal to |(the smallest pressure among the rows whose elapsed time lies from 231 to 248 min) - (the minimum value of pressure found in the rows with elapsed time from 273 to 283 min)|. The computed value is 0.05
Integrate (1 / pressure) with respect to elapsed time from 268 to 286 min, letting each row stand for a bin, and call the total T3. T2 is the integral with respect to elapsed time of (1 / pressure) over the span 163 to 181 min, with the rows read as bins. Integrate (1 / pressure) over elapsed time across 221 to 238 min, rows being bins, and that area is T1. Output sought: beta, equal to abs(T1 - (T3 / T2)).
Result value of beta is 2.3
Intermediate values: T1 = 3.1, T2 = 3.3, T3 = 2.7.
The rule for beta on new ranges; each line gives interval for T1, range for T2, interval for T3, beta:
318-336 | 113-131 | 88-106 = 2.4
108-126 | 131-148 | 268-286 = 1.4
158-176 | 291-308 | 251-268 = 2.5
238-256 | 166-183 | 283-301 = 1.6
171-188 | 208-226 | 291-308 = 2.1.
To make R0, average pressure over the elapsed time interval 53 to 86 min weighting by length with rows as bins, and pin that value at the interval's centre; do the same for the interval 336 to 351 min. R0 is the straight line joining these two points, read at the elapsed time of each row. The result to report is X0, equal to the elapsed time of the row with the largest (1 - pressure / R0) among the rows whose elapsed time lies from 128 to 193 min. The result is 167.0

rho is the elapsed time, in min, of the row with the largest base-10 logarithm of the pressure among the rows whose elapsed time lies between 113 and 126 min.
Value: 114.5 min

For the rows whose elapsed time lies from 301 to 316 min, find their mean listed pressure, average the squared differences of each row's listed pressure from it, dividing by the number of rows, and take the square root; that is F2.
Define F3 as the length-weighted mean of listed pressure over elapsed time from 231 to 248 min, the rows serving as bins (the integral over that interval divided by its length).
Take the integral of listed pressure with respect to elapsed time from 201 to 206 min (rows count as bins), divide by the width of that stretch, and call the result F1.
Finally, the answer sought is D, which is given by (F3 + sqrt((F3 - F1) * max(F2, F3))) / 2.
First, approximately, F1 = 4.5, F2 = 0.18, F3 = 6.85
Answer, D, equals 5.4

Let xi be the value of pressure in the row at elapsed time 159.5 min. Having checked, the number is 6.55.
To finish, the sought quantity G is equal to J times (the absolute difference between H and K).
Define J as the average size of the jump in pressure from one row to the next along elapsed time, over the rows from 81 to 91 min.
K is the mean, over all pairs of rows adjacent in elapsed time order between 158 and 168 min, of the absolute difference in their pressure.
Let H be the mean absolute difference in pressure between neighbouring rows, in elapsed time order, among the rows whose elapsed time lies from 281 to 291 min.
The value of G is 0.07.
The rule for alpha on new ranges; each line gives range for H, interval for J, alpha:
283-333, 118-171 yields 0.85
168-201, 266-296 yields 0.92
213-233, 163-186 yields 0.75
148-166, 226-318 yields 1.00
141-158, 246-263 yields 0.92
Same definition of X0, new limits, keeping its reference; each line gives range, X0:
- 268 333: 322.0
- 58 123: 94.5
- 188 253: 212.0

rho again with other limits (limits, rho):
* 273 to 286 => 274.5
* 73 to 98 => 74.5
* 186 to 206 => 192.0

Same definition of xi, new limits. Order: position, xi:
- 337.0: 4.73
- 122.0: 7.44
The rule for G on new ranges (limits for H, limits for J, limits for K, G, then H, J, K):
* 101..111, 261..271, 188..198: 0.03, 0.25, 0.40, 0.33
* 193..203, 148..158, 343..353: 0.17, 0.54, 0.33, 0.03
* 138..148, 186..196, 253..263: 0.01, 0.16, 0.10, 0.24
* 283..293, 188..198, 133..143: 0.07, 0.13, 0.33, 0.34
